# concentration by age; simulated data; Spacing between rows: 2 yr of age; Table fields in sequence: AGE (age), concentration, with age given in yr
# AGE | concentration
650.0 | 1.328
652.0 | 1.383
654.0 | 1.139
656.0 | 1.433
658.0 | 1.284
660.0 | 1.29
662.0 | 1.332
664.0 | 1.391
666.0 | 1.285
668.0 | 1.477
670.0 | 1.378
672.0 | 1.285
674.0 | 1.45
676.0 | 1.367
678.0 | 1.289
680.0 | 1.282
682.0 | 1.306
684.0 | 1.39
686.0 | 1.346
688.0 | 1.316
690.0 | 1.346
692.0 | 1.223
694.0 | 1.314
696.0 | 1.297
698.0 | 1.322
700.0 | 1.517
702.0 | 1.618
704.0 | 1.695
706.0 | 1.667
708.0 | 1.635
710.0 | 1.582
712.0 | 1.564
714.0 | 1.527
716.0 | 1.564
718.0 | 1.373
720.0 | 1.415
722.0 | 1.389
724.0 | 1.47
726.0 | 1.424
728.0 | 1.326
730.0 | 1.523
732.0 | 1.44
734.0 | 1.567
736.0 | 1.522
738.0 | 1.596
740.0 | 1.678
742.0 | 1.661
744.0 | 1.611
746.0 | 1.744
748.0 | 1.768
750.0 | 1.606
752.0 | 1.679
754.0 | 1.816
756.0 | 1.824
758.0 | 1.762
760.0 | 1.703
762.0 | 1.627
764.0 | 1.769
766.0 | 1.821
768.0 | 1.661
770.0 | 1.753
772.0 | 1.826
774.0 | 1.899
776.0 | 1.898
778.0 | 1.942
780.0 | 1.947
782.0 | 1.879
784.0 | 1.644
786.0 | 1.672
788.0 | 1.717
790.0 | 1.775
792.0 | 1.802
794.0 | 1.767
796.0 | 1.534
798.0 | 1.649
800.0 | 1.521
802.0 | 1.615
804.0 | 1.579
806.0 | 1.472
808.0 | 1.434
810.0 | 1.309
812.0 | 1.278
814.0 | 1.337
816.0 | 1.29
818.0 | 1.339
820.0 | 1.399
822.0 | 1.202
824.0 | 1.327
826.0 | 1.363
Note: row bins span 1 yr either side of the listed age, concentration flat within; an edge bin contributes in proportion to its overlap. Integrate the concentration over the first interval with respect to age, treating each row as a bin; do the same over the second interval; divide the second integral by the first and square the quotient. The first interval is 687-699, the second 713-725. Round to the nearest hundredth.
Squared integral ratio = 1.25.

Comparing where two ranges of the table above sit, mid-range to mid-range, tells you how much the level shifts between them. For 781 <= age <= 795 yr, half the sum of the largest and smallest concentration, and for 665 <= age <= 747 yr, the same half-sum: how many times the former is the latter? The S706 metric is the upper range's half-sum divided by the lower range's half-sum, 1.19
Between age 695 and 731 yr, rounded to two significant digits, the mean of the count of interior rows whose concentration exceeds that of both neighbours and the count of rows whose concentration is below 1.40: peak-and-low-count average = 4.5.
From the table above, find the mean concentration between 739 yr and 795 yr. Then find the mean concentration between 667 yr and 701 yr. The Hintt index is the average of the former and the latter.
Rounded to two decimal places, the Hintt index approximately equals 1.55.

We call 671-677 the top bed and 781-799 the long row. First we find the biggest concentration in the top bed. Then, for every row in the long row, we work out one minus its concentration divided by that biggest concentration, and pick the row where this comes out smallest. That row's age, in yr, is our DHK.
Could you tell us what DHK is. 782.0 yr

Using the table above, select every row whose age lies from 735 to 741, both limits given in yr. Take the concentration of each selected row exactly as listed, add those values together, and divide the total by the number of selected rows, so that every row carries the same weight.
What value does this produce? 1.60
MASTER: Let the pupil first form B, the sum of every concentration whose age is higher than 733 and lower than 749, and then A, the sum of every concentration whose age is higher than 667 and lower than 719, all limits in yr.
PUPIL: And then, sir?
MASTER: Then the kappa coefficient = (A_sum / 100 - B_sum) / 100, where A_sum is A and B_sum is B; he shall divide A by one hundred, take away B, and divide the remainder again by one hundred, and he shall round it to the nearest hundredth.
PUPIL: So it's -0.13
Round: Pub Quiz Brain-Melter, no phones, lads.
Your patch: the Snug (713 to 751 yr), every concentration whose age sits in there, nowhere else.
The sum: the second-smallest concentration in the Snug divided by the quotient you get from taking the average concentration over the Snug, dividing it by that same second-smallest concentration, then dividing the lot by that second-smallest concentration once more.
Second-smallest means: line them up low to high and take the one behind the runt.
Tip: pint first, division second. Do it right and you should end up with 1.7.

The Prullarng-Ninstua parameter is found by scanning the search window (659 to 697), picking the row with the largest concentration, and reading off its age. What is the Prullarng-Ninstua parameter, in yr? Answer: 668.0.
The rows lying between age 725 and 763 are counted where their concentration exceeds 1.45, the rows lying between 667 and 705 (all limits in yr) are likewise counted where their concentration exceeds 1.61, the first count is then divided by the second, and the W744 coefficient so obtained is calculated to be 8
